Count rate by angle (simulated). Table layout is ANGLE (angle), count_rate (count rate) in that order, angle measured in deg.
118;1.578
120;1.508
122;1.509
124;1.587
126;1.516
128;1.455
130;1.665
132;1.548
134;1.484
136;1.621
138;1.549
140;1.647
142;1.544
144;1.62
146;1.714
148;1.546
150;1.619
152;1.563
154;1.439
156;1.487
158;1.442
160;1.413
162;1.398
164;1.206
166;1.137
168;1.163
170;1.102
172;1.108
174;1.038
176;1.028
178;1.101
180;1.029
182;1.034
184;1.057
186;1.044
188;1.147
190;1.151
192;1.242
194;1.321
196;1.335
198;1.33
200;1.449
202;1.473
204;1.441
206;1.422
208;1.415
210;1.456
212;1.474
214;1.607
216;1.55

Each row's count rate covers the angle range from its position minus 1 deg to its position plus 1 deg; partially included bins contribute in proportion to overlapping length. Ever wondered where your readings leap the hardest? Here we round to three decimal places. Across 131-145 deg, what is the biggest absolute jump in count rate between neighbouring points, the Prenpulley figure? 0.137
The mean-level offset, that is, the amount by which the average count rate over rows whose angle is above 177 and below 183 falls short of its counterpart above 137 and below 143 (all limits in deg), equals 0.5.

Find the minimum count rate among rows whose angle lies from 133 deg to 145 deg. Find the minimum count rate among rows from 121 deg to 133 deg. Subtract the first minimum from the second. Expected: 0.0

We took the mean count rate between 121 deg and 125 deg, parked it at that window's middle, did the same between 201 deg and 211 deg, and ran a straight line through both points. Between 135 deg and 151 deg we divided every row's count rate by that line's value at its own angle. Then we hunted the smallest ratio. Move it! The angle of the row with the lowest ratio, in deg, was 138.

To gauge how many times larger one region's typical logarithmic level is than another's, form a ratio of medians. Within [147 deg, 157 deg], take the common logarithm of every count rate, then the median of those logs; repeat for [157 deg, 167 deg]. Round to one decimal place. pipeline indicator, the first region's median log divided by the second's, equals 1.3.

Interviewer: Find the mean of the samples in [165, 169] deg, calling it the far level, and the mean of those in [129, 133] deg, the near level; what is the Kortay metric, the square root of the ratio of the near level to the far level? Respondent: 1.18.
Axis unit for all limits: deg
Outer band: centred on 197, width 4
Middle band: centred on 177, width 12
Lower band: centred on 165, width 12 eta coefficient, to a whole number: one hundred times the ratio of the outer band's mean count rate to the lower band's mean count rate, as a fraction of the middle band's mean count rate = 102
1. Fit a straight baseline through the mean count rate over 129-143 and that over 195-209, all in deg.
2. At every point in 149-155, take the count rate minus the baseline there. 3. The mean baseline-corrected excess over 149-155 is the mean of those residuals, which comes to 0.0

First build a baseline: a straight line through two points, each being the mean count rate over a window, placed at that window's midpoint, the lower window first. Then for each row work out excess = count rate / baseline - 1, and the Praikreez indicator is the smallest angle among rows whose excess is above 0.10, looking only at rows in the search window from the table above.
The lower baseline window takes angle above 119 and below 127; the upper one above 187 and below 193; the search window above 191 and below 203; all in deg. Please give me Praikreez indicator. 194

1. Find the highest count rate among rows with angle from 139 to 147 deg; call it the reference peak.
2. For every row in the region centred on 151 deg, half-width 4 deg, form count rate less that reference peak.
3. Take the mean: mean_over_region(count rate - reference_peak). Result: -0.2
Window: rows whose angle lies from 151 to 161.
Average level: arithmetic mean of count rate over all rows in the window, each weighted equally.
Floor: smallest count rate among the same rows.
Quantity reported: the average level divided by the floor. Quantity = 1.04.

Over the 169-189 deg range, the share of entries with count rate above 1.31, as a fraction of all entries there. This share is 0.0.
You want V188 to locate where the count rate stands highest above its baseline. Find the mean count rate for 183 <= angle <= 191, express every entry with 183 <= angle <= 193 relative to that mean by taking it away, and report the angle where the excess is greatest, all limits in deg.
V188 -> 192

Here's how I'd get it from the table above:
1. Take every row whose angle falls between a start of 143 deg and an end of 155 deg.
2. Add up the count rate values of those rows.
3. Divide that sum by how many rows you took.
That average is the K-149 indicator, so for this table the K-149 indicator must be 1.6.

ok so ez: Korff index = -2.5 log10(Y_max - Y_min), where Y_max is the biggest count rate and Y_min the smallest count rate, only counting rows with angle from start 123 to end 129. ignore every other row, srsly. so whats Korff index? 2.2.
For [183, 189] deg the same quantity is 2.5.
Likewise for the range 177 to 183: 2.9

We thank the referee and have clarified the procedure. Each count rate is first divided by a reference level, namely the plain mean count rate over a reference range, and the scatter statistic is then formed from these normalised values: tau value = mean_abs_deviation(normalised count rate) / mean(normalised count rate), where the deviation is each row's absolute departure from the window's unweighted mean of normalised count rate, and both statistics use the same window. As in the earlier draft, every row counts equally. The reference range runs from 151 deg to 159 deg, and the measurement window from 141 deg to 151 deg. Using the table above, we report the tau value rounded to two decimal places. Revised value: 0.03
